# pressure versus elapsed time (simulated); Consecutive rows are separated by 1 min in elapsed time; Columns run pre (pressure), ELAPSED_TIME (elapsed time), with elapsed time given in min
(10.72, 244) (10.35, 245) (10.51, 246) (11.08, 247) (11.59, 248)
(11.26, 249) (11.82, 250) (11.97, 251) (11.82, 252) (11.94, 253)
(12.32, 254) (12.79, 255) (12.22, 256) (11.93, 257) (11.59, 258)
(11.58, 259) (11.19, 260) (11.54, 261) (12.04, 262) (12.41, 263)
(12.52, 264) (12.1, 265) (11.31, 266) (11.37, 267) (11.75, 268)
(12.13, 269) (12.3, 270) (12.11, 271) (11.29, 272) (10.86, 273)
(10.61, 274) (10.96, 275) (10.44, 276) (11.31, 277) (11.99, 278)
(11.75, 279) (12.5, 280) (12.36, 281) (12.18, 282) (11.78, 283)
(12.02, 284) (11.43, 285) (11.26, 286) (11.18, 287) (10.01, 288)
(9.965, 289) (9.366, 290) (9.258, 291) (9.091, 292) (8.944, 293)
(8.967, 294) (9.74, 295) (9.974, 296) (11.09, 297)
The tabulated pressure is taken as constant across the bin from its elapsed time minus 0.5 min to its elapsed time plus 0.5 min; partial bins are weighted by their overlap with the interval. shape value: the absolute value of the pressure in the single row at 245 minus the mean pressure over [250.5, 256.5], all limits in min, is 1.8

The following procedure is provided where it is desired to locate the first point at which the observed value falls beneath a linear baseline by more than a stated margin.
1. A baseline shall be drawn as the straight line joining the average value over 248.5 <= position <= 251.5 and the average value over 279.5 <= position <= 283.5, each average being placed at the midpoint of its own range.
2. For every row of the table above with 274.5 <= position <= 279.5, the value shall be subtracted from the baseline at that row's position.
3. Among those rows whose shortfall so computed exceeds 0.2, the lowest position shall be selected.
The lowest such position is 275 min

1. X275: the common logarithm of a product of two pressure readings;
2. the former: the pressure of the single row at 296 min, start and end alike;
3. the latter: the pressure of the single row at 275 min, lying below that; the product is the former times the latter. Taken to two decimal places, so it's 2.04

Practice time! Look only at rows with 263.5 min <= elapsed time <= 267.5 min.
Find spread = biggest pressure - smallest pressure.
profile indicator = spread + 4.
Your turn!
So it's 5.2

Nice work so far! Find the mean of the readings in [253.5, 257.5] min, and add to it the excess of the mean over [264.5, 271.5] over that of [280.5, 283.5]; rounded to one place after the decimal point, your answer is 12.1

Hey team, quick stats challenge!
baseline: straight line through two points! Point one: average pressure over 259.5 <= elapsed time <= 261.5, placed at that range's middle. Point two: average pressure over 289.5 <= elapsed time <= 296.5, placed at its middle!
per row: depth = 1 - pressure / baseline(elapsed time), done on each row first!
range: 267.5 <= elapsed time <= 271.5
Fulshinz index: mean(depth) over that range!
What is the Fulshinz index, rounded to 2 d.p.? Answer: -0.12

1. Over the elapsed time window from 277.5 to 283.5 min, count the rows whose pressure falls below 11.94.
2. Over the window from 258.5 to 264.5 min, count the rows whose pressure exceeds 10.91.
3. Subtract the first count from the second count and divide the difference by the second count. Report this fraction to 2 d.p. 0.67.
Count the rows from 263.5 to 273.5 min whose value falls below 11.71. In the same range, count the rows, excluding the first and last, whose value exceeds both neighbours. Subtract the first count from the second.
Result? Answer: -3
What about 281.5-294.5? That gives -9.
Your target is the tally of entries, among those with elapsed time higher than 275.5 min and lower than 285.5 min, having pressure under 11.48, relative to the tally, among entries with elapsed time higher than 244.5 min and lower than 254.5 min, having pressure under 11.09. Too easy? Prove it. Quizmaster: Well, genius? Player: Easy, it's 1.0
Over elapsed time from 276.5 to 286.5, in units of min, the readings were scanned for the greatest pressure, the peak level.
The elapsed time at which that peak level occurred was 280 min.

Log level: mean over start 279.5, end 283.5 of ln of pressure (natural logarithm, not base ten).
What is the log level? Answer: 2.50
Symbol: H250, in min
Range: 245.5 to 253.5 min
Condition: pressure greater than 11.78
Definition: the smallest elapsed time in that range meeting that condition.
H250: 250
